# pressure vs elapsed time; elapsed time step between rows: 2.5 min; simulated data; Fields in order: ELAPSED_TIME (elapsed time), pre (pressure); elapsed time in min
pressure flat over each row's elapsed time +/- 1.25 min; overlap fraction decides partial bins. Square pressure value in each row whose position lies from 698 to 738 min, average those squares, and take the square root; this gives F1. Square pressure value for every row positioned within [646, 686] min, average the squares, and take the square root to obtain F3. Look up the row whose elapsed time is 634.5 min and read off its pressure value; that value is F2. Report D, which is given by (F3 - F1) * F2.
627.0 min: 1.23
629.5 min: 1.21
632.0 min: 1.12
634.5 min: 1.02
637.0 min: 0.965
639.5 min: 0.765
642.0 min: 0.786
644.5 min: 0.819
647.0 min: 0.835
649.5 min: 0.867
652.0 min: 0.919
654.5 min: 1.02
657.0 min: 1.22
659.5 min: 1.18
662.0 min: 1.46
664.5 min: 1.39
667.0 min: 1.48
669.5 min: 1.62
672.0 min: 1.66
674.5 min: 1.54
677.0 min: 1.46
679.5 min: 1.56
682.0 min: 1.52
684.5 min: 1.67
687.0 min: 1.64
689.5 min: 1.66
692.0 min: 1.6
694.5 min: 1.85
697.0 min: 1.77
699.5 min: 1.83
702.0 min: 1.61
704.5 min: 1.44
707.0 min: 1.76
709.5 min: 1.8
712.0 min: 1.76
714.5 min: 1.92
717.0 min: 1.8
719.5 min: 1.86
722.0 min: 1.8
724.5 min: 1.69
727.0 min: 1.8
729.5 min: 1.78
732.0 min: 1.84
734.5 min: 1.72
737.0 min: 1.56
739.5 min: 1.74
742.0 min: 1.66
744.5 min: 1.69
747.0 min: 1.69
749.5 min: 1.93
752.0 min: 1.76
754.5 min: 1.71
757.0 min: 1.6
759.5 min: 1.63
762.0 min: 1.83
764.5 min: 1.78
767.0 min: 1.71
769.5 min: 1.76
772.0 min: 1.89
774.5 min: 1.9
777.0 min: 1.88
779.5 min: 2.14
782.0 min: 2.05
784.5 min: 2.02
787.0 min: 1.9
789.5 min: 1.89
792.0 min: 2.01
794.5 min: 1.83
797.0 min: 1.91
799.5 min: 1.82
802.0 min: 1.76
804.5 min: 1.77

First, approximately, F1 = 1.75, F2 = 1.02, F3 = 1.4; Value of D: -0.4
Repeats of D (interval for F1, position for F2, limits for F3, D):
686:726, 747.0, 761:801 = 0.3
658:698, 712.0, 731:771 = 0.3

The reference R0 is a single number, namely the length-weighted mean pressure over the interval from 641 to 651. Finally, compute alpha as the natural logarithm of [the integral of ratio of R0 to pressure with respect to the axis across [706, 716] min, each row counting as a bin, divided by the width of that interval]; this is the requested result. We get -0.78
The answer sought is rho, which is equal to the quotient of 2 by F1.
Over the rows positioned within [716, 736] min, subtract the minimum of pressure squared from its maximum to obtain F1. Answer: 3.3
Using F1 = 0.6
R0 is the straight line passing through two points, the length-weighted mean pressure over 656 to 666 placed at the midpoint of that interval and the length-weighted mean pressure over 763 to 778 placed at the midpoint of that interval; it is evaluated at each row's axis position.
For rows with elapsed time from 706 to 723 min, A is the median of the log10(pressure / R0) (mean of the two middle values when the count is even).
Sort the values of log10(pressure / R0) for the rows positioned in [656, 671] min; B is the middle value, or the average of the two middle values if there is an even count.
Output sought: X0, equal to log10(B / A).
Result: -0.3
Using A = 0.06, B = 0.029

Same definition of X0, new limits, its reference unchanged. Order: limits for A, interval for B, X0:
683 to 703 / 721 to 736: -0.2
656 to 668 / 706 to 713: 0.5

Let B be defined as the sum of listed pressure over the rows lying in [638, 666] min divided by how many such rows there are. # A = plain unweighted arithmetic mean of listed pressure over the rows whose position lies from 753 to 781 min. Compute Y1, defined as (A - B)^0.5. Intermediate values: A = 1.803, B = 1.02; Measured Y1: 0.9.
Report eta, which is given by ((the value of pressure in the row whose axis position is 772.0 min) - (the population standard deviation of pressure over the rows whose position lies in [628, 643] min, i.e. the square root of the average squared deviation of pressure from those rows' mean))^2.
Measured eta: 2.98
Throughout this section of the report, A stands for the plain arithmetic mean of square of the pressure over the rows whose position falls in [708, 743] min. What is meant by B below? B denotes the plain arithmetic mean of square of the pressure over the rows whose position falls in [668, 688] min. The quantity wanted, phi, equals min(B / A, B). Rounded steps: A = 3.13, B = 2.5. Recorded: 0.8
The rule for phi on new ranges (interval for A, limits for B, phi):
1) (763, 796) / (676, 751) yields 0.8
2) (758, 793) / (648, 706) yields 0.6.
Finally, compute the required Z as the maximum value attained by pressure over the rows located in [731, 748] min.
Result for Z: 1.84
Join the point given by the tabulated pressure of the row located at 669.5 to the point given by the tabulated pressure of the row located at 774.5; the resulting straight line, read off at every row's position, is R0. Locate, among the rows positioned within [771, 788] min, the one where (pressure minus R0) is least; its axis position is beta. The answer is 787.0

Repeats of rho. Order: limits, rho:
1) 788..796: 2.9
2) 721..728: 5.2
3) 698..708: 1.6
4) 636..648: 5.8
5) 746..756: 2.3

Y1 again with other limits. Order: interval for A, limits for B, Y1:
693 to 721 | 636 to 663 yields 0.9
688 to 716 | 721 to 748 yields 0.1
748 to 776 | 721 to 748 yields 0.2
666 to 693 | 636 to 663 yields 0.8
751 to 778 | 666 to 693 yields 0.4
